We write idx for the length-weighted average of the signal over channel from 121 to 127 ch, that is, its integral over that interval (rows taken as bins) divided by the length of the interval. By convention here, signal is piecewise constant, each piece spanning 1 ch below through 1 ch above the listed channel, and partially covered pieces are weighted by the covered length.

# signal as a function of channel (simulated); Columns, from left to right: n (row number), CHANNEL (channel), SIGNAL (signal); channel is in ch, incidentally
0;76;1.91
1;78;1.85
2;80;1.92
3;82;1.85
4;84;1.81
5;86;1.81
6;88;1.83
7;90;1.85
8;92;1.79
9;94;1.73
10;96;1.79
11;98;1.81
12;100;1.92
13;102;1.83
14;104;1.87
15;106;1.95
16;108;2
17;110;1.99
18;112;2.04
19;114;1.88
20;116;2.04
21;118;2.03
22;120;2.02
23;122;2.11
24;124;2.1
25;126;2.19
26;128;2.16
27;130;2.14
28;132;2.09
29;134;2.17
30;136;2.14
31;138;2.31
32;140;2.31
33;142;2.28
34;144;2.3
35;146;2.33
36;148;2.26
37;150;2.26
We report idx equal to 2.13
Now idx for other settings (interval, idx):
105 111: 1.98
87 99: 1.80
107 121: 2.00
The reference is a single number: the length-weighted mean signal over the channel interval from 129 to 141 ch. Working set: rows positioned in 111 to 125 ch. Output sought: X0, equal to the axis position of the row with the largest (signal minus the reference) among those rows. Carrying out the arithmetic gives 122 ch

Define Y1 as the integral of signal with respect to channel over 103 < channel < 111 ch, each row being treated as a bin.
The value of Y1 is 15.6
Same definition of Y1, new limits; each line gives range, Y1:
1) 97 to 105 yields 14.9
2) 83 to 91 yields 14.6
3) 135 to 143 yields 18.1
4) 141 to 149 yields 18.3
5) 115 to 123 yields 16.4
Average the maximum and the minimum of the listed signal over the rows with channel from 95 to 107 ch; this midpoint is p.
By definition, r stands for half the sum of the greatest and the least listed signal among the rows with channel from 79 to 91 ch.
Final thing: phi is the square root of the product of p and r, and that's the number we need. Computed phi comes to 1.87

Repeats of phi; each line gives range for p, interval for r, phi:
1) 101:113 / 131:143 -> 2.06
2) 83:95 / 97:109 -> 1.85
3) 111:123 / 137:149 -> 2.14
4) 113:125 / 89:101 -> 1.91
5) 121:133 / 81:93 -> 1.97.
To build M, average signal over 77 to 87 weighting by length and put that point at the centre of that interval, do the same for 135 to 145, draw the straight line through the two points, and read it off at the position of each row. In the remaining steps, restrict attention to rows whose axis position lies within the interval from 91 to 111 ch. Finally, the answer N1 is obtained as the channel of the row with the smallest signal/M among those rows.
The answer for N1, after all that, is 94 ch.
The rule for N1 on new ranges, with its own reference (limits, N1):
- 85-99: 94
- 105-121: 114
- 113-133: 114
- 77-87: 86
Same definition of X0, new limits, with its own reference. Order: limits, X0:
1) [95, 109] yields 108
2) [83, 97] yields 90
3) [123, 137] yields 126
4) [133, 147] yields 146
